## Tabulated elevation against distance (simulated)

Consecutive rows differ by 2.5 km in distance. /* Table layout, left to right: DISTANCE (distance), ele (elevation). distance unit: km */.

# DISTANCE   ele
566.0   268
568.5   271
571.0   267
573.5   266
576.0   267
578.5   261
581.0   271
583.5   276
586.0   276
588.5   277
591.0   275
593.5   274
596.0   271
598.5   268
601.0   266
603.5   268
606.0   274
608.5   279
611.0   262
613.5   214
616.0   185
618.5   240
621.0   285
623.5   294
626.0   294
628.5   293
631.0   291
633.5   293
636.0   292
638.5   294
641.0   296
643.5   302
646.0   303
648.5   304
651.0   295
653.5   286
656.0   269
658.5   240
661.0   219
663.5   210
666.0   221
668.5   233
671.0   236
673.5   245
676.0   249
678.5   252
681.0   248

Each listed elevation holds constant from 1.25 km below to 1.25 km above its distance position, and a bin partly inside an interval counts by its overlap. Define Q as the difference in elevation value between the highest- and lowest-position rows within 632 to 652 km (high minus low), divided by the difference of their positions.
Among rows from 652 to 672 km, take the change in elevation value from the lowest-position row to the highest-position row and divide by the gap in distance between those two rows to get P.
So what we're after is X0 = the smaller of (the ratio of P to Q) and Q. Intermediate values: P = -2.9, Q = 0.1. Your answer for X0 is -25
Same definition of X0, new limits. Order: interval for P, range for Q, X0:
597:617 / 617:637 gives -2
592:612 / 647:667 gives -5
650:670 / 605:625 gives -3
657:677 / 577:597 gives 1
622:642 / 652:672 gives -3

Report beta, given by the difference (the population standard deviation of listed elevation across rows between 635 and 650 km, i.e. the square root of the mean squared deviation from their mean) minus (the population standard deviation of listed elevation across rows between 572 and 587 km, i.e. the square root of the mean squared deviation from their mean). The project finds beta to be -1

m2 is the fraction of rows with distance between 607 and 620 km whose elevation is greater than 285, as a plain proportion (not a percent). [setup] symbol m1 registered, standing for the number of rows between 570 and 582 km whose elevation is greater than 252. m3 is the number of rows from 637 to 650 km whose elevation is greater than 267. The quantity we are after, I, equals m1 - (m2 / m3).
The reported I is 5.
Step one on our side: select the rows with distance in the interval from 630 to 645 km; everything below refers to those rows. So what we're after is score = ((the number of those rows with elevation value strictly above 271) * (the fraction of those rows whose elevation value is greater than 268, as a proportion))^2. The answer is 36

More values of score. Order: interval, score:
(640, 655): 36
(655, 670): 0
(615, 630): 7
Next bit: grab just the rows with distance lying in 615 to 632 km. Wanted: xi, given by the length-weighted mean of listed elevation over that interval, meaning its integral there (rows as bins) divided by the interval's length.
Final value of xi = 270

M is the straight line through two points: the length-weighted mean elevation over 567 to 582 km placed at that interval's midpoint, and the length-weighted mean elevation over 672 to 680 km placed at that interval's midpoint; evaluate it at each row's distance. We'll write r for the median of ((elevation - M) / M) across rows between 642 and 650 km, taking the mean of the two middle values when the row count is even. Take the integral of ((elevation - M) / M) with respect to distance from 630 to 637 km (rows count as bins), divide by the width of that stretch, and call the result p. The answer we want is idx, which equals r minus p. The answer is 0.05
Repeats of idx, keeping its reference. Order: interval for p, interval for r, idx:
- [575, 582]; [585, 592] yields 0.04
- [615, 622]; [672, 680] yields 0.09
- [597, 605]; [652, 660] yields 0.05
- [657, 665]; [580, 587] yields 0.15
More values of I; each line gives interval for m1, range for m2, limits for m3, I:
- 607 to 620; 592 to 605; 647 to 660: 2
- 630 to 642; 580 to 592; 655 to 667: 5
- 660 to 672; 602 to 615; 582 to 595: 0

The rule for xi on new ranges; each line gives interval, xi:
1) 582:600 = 274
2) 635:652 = 298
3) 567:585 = 269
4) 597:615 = 261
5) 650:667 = 248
